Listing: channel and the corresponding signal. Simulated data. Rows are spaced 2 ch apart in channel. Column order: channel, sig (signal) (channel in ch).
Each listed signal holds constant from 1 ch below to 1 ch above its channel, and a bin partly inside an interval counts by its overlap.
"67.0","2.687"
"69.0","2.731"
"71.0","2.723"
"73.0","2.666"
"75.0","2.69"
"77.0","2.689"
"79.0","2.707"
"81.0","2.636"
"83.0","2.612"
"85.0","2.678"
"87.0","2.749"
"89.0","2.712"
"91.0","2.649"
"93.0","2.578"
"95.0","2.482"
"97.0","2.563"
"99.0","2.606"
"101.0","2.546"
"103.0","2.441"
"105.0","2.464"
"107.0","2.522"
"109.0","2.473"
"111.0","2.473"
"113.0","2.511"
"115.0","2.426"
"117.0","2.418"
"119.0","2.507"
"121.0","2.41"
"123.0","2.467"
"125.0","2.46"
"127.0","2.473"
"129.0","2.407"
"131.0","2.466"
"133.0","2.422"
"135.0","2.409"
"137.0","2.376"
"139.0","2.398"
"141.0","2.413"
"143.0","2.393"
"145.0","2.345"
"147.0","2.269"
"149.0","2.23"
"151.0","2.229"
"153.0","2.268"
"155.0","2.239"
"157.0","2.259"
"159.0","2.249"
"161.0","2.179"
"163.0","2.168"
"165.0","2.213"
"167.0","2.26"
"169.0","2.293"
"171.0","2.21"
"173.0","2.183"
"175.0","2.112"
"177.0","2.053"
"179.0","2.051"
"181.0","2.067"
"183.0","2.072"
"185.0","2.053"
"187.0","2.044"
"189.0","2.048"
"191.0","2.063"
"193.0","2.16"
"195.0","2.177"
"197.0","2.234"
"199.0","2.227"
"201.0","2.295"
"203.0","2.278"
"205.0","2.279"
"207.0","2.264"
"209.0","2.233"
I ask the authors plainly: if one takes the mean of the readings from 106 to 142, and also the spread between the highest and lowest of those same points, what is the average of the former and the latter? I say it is 1.30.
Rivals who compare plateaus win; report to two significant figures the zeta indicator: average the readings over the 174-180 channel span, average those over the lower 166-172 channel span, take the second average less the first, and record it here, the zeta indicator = 0.18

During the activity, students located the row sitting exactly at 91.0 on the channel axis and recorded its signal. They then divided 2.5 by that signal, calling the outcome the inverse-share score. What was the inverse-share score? 0.94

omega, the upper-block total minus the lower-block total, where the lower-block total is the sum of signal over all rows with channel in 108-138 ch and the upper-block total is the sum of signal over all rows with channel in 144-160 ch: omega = -19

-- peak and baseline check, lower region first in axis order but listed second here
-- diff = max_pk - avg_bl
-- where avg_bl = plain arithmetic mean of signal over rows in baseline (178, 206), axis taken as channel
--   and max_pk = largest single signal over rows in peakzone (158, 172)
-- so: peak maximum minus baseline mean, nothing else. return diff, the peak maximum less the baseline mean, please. 0.1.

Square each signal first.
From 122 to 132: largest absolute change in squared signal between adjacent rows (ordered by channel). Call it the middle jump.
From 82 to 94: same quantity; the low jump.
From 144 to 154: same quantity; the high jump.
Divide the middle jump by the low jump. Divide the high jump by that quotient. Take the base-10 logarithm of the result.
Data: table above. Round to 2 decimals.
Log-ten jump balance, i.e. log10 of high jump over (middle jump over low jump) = -0.38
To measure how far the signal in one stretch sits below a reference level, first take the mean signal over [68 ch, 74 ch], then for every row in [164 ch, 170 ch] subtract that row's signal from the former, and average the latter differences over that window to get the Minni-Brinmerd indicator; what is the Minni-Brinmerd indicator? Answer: 0.45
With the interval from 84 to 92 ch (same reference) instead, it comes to 0.01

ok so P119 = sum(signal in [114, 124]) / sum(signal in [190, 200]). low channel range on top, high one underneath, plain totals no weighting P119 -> 1.13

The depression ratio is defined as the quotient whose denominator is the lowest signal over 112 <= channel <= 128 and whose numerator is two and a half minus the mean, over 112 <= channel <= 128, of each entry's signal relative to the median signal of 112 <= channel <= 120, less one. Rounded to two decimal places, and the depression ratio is 1.04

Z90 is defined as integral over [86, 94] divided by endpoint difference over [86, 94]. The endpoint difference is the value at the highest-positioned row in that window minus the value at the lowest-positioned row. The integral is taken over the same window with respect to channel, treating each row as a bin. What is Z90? -125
